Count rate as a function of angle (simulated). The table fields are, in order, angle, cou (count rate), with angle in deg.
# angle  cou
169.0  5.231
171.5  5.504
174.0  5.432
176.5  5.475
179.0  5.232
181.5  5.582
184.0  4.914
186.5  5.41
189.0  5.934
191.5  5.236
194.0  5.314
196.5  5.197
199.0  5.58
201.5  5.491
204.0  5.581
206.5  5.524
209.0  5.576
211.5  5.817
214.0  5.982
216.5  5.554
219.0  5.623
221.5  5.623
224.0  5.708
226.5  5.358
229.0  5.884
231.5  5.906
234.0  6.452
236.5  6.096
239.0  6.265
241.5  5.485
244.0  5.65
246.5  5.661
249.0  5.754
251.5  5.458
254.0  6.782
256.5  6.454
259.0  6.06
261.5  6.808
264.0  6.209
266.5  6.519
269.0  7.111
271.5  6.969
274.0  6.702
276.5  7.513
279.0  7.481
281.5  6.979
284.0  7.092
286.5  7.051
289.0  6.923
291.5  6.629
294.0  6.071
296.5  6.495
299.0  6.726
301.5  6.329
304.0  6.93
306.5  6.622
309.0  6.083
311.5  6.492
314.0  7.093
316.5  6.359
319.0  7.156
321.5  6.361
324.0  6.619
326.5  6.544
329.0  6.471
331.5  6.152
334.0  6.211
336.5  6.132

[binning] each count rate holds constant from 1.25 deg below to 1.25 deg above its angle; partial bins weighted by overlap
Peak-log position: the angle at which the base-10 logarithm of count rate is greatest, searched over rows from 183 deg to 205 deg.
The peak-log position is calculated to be 189.0 deg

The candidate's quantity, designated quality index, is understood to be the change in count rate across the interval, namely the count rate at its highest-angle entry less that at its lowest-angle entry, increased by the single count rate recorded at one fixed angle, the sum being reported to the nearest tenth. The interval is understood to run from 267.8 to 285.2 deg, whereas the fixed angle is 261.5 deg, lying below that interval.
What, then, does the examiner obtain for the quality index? 6.8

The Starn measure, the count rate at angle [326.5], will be 6.544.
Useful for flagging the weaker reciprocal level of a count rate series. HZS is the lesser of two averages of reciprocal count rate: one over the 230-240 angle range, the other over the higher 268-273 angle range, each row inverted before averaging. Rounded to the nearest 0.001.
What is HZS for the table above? 0.142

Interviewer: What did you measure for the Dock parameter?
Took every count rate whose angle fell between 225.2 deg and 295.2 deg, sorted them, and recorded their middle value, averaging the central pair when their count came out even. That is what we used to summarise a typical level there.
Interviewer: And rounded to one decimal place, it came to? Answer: 6.5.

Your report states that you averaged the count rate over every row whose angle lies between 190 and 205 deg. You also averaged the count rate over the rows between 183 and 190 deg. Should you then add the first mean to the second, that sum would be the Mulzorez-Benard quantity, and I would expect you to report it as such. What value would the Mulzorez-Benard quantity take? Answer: 10.8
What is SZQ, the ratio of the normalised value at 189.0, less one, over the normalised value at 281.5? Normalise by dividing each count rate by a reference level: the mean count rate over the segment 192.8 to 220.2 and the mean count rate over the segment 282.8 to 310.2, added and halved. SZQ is -0.02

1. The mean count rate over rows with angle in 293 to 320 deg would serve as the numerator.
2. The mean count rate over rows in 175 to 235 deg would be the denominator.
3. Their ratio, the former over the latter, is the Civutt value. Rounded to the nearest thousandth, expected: 1.179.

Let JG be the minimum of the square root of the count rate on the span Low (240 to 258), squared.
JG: 5.46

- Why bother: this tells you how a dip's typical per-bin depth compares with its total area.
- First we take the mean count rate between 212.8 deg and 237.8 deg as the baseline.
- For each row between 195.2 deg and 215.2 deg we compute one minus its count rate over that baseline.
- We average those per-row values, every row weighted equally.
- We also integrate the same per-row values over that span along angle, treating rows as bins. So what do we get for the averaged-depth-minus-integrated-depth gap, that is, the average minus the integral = -0.7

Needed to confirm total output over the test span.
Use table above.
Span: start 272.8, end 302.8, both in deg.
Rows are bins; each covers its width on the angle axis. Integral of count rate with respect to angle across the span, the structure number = 205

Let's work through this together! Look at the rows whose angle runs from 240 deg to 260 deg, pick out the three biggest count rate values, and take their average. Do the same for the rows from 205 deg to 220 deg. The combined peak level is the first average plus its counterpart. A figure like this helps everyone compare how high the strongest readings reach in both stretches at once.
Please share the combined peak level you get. 12.2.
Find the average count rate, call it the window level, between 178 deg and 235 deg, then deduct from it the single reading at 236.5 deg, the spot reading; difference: -0.5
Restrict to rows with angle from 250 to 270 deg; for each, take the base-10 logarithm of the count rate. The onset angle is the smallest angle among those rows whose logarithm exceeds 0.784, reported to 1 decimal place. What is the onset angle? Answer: 254.0 deg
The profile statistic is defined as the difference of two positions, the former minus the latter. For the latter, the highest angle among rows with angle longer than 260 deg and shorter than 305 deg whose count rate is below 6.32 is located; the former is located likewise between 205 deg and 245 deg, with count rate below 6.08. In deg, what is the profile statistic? -50.0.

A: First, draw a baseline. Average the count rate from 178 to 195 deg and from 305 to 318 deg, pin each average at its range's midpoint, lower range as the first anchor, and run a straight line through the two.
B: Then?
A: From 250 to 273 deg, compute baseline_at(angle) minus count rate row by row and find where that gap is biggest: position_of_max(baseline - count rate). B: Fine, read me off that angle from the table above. 251.5 deg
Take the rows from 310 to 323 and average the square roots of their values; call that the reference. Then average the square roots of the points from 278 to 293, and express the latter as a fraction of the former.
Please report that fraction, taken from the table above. 1.02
